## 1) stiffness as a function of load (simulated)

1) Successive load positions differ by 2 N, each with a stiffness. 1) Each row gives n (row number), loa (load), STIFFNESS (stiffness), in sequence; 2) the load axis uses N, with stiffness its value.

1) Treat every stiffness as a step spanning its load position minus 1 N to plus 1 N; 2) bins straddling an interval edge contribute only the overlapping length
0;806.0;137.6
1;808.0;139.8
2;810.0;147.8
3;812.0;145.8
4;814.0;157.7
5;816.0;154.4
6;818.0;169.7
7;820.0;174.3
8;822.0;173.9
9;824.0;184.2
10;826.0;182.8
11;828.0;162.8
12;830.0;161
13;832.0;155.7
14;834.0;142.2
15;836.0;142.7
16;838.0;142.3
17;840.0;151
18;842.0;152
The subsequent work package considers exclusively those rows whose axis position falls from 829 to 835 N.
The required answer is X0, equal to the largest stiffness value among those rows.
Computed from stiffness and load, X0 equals 161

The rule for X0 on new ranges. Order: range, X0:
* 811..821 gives 174.3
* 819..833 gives 184.2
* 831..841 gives 155.7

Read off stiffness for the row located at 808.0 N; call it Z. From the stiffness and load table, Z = 139.8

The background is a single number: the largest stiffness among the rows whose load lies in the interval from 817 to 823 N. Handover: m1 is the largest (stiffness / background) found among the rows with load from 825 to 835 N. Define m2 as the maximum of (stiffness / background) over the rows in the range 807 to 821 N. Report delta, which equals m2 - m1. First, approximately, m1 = 1.049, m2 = 1.00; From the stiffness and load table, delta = -0.049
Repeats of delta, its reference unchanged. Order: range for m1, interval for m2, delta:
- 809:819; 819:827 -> 0.083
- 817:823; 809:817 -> -0.095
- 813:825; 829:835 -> -0.133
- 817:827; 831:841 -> -0.164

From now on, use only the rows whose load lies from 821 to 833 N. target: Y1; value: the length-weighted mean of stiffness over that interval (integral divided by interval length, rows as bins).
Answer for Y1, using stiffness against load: 170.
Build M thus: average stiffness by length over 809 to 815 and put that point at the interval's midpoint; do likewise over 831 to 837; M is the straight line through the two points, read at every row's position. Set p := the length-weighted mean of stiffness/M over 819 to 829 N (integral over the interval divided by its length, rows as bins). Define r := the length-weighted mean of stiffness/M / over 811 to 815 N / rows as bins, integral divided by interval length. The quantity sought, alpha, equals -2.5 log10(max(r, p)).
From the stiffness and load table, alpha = -0.18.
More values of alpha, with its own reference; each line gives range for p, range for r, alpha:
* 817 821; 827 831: -0.15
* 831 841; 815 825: -0.15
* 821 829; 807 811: -0.19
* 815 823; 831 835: -0.13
